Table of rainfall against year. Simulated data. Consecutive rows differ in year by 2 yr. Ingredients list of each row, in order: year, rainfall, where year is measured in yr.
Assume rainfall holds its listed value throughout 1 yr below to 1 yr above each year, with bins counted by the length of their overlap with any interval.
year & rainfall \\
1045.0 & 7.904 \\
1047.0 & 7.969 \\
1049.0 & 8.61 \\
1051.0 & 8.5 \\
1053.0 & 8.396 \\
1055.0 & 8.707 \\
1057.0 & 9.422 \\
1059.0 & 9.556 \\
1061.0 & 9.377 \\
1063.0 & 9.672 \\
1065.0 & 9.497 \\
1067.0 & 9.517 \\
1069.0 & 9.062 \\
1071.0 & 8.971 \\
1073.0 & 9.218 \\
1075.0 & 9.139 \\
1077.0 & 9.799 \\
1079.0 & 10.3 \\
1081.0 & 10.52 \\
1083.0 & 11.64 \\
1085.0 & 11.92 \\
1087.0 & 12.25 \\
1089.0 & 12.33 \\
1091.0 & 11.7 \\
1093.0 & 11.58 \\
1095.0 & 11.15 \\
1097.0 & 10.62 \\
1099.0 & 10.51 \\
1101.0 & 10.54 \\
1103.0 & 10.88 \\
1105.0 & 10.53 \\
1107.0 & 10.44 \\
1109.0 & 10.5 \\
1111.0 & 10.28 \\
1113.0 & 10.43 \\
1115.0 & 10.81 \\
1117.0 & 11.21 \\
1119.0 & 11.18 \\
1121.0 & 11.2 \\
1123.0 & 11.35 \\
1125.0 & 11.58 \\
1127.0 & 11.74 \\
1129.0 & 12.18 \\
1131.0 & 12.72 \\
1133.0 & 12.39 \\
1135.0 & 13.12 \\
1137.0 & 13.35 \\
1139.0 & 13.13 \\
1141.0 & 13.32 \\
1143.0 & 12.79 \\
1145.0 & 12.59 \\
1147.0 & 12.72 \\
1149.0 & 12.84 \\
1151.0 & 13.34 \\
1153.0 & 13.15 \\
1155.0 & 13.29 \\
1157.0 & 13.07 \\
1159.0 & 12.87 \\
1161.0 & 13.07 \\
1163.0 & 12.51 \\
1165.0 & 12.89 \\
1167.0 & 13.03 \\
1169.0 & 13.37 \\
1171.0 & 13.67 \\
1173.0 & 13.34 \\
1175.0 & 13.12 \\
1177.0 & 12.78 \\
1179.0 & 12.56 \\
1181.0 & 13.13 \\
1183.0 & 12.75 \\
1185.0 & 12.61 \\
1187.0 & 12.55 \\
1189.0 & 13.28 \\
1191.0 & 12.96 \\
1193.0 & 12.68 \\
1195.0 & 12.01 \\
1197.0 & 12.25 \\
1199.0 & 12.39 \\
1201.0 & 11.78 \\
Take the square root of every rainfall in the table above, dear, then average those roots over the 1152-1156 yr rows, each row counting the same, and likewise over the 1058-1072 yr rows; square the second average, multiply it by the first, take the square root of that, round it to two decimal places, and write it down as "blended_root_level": 5.84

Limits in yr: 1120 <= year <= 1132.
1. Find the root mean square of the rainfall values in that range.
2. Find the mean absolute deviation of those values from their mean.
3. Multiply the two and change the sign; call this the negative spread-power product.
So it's -5.2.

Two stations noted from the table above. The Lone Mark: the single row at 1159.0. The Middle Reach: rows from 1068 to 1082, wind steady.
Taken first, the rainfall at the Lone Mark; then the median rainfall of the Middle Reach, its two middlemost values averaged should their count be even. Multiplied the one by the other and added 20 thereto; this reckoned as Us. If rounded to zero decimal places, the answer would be 139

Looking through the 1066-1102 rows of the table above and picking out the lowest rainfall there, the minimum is 8.971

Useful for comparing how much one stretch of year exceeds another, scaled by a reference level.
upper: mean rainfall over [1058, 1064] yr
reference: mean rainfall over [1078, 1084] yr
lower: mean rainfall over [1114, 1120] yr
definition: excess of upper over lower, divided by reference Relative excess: -0.14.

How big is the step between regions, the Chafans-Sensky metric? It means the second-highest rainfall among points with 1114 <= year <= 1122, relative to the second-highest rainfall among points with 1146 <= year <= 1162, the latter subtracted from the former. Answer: -2.1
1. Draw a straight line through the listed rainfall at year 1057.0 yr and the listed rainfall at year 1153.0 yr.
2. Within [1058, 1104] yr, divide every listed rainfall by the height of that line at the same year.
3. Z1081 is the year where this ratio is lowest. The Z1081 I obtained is 1071.0 yr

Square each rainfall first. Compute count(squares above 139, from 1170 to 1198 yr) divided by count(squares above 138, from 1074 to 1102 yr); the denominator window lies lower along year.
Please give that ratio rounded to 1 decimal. 4.7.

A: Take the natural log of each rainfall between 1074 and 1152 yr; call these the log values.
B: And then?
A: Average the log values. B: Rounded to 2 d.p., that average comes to 2.44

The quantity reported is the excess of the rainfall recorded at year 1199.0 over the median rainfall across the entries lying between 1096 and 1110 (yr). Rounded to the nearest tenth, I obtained 1.9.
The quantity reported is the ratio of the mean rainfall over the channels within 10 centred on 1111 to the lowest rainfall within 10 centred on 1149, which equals 0.83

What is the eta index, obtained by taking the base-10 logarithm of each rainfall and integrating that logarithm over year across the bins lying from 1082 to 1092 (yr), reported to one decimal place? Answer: 10.8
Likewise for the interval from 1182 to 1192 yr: 11.1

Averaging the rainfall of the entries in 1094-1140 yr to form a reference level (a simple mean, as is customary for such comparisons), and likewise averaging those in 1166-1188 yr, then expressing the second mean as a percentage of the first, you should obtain 114.1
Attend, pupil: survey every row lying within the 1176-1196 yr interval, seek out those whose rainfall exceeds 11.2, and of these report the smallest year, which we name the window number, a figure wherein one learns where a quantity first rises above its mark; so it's 1177.0 yr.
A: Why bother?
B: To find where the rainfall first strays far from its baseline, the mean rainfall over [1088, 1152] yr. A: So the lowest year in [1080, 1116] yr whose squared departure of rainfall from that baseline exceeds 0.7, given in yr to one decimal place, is 1081.0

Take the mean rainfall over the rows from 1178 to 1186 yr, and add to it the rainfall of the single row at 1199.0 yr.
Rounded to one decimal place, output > 25.2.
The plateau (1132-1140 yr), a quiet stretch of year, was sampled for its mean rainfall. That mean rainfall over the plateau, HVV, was 13.0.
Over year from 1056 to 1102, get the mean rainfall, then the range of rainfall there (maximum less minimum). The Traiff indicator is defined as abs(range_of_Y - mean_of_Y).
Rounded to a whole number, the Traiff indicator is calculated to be 7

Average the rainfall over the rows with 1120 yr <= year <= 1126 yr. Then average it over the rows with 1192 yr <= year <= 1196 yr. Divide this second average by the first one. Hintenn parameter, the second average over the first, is 1.09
